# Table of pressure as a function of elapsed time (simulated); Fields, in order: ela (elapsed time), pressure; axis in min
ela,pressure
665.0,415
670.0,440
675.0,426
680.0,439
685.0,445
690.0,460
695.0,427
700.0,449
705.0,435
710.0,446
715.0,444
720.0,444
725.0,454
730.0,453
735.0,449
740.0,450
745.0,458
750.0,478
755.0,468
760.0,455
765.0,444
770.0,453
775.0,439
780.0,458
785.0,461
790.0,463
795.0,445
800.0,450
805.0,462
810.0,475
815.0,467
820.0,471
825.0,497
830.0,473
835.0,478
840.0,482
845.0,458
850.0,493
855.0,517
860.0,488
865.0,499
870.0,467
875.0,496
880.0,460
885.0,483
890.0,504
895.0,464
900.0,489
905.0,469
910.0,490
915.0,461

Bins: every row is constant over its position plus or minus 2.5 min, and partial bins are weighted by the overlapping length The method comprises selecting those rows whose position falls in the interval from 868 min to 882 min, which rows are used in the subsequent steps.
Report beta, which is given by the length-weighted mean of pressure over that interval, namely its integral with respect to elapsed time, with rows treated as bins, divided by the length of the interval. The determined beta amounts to 475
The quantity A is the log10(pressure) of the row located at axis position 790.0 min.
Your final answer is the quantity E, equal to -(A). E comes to -2.67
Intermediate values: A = 2.67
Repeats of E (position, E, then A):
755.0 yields -2.67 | 2.67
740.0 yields -2.65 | 2.65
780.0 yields -2.66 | 2.66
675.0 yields -2.63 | 2.63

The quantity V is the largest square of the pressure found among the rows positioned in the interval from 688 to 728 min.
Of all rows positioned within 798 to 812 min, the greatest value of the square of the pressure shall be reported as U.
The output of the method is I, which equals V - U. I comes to -14025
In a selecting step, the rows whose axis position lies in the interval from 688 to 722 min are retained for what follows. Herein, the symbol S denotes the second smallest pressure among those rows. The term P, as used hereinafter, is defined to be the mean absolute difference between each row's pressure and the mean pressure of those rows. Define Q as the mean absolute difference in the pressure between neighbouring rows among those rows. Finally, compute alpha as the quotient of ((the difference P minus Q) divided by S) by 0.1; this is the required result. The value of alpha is -0.15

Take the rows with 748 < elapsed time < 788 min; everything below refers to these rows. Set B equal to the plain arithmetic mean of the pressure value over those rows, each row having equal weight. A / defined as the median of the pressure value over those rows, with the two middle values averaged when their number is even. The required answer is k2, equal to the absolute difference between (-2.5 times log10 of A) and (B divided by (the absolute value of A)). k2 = 7.65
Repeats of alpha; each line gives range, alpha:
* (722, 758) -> 0.02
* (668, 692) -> -0.08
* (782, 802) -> -0.02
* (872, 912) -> -0.29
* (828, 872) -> -0.15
